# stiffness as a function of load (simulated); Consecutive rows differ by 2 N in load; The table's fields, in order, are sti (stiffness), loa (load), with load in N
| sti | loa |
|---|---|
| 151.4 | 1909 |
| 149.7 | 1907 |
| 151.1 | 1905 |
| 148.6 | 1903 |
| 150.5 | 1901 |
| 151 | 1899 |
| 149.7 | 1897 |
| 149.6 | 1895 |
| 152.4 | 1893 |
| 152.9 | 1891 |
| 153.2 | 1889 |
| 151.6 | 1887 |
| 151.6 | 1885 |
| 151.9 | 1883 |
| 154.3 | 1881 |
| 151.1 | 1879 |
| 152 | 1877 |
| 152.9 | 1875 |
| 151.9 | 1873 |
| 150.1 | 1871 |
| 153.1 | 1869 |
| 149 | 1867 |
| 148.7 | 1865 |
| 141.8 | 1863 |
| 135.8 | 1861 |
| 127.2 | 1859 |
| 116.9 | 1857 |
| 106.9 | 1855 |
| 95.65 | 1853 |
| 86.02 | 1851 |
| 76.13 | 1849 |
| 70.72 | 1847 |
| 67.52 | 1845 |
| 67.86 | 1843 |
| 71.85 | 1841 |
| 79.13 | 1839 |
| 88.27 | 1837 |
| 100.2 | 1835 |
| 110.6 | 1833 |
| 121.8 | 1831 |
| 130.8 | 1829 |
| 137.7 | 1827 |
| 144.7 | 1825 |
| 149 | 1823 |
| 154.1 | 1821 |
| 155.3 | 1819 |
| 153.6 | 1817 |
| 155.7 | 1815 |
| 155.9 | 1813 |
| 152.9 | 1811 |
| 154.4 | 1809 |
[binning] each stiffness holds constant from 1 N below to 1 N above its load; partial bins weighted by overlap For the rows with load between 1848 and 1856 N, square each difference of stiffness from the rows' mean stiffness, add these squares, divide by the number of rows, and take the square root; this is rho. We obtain 11.4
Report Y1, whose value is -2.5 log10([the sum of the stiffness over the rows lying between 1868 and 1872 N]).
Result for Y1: -6.20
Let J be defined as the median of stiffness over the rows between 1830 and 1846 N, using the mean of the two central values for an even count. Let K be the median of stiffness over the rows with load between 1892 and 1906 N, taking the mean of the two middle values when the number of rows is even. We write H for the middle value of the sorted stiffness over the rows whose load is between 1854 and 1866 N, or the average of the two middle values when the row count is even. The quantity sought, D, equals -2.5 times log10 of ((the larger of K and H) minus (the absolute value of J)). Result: -5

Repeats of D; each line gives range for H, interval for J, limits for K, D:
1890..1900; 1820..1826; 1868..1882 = -1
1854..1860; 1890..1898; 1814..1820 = -2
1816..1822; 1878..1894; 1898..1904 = -1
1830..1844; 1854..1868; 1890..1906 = -3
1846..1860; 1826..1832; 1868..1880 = -3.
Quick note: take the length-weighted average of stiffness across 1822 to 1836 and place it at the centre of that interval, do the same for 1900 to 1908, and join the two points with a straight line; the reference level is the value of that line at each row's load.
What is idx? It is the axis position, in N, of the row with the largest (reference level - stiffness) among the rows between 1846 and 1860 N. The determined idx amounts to 1847 N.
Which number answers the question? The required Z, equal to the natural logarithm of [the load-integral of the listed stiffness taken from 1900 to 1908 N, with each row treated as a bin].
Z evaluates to 7.09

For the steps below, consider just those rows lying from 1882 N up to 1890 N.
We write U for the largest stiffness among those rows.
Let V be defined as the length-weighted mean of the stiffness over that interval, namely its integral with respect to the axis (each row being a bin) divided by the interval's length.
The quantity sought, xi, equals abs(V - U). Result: 1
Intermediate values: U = 153.2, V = 152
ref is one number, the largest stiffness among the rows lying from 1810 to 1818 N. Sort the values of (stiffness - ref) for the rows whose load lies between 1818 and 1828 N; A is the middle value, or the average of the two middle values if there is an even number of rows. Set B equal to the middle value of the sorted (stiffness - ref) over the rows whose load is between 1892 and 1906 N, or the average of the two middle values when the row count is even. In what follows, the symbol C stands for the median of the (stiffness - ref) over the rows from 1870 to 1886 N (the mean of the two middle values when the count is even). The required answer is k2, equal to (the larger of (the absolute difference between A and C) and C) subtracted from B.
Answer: -8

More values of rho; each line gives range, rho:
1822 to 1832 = 9.7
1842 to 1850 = 3.4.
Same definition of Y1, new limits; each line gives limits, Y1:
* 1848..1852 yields -5.52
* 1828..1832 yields -6.01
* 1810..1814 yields -6.22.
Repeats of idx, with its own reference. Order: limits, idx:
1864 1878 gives 1871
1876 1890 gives 1887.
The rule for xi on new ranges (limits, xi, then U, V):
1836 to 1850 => 14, 88.27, 74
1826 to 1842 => 33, 137.7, 105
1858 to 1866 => 10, 148.7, 138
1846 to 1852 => 8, 86.02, 78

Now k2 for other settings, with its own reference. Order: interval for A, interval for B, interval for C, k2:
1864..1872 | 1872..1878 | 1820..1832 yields -12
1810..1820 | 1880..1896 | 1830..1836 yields -48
